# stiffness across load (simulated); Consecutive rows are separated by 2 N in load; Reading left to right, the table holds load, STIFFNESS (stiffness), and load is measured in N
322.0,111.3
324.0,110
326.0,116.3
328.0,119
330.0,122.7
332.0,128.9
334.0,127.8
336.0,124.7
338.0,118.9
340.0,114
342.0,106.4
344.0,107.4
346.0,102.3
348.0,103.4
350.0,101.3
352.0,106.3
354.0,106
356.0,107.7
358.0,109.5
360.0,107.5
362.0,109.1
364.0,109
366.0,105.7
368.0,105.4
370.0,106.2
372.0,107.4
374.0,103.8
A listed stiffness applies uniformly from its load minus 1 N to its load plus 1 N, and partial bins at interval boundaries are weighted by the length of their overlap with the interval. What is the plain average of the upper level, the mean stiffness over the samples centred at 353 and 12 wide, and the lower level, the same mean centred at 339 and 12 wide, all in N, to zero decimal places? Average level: 111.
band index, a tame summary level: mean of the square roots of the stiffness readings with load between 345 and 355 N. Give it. 10.2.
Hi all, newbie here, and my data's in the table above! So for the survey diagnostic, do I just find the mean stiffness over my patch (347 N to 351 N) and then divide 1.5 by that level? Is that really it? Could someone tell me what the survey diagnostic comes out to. 0.0147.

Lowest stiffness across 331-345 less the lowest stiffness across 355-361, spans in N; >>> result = -1.1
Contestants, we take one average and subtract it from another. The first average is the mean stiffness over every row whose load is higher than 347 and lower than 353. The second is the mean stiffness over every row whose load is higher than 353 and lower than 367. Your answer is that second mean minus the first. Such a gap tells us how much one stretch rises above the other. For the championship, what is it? 4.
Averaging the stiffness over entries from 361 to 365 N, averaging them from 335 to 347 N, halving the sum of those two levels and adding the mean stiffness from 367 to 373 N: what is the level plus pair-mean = 217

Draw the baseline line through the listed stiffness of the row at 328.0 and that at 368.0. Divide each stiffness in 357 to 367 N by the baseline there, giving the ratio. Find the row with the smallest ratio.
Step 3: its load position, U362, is 360.0 N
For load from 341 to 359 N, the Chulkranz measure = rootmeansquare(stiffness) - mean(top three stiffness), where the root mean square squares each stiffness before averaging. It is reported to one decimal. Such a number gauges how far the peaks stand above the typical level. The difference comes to -2.6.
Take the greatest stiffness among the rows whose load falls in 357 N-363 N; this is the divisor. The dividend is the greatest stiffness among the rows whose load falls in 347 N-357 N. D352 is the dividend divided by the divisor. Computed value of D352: 0.98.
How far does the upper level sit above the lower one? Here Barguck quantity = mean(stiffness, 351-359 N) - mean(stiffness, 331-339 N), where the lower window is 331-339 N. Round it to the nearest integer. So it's -18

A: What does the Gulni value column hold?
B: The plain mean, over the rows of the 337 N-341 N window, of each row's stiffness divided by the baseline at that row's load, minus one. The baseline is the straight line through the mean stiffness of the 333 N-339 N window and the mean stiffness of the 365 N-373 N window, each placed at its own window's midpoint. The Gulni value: -0.047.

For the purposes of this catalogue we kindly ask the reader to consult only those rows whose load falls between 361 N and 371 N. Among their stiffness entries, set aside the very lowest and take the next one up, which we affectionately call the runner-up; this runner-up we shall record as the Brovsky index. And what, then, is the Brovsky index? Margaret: 105.7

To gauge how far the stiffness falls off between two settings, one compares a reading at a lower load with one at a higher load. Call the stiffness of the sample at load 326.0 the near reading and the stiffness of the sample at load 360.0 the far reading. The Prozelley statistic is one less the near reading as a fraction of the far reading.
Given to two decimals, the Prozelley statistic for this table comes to -0.08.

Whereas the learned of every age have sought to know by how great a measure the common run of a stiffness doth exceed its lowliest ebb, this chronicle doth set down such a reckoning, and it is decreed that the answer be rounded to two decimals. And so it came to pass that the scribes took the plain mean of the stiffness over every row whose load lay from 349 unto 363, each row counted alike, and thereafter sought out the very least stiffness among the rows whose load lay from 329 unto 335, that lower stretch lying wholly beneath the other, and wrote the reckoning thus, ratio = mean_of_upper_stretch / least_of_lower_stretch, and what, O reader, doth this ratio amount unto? 0.87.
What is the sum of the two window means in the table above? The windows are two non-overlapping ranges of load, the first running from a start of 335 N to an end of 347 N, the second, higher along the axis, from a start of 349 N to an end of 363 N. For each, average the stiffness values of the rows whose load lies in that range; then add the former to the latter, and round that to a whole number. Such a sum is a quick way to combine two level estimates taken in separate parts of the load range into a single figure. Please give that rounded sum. 219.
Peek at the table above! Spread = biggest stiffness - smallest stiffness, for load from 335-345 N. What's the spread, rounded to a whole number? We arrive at 18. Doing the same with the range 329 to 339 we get 10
